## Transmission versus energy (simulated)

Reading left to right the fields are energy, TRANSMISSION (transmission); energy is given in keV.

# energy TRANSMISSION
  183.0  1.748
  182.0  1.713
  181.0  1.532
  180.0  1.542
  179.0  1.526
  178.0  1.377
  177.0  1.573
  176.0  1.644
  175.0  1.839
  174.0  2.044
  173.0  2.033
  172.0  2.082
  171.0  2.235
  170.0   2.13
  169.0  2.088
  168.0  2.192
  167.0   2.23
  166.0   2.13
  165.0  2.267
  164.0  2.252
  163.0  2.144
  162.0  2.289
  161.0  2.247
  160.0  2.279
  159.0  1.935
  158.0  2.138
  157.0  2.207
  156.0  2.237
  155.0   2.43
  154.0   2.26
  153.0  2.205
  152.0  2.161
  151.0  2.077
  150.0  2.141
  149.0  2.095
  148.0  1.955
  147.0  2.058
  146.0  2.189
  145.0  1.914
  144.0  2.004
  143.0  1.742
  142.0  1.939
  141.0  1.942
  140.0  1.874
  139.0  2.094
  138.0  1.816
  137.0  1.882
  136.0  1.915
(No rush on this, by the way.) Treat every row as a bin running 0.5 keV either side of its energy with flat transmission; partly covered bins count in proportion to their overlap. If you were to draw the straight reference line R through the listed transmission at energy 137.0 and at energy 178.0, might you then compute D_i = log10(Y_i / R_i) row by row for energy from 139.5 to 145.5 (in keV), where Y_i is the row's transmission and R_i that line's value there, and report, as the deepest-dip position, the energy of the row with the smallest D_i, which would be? 143.0 keV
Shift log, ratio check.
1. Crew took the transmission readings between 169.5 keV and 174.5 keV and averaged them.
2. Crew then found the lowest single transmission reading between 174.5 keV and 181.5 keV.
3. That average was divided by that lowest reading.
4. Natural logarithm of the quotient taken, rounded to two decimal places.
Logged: 0.42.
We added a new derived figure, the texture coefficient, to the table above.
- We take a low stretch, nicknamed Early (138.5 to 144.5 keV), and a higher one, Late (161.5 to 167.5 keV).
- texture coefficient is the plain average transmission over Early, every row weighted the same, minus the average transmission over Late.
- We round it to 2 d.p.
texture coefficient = -0.29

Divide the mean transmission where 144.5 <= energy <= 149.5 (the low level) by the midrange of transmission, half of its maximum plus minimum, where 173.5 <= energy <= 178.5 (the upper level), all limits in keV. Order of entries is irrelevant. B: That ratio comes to 1.19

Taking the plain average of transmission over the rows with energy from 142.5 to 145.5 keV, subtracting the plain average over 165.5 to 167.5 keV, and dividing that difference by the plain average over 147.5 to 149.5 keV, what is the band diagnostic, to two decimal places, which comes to -0.14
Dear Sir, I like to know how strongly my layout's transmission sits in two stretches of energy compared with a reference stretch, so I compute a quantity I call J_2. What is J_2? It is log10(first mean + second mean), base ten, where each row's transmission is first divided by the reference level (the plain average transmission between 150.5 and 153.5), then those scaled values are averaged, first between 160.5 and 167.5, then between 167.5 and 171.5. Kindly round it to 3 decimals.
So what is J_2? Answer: 0.310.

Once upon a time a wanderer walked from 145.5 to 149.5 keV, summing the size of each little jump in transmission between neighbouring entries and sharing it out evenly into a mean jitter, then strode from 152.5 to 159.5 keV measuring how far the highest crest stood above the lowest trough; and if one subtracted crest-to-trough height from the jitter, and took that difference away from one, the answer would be 1.4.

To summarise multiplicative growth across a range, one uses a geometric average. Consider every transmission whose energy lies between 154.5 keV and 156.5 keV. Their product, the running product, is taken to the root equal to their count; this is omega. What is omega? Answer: 2.33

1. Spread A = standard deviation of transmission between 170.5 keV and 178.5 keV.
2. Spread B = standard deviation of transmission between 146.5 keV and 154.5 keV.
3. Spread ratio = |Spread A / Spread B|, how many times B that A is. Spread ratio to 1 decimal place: 3.1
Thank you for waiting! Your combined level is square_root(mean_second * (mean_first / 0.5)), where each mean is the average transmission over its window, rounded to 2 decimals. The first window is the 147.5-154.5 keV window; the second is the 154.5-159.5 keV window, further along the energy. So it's 3.05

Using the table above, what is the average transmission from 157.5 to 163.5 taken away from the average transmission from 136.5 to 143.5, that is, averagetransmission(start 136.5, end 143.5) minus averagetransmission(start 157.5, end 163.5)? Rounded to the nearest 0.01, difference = -0.27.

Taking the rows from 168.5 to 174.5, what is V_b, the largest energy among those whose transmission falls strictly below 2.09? 174.0 keV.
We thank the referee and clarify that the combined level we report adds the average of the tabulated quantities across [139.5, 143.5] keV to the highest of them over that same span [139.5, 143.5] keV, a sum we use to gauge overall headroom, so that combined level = 3.82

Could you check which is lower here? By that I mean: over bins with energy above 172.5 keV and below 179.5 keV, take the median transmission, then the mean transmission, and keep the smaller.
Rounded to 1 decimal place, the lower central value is 1.6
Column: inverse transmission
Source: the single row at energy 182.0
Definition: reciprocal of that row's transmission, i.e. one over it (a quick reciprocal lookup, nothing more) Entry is 0.584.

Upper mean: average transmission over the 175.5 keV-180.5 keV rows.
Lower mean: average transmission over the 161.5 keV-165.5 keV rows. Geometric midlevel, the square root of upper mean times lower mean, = 1.85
